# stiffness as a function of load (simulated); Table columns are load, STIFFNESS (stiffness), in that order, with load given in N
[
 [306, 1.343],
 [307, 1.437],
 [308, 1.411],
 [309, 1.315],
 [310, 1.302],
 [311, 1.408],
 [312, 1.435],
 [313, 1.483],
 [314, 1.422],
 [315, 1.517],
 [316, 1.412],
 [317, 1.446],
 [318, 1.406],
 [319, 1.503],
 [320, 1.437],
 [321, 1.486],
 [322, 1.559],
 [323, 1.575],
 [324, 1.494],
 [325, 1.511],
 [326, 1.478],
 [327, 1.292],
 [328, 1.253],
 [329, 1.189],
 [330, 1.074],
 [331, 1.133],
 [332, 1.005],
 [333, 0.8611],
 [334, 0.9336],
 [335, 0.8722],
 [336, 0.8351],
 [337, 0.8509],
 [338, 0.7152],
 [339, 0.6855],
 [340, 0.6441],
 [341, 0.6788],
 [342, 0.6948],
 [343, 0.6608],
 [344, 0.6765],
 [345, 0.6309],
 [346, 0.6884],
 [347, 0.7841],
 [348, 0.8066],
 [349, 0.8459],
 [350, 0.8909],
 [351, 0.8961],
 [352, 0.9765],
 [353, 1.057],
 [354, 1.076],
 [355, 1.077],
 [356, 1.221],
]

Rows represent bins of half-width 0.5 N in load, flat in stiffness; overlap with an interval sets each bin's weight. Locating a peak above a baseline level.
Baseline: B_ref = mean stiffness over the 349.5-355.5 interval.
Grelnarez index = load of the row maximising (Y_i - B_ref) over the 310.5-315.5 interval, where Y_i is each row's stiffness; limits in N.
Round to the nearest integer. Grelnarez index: 315 N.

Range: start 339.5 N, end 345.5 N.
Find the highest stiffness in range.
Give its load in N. 342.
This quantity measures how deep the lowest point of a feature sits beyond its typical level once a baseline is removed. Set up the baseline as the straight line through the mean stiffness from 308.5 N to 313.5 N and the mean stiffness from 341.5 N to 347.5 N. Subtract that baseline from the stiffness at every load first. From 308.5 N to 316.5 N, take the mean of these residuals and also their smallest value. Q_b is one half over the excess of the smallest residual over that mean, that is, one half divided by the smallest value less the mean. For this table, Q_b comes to -2.9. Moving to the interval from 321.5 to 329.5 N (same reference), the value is -3.2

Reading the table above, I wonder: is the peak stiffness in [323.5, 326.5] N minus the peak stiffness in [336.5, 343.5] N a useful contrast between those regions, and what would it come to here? 0.66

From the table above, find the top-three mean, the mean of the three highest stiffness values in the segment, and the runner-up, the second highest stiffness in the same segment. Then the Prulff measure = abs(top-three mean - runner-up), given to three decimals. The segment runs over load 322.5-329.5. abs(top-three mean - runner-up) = 0.016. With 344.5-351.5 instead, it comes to 0.013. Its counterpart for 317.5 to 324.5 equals 0.013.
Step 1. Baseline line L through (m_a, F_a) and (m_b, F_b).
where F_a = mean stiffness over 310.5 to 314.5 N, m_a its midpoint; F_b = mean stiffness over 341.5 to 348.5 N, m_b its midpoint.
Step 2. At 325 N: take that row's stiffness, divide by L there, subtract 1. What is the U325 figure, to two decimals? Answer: 0.31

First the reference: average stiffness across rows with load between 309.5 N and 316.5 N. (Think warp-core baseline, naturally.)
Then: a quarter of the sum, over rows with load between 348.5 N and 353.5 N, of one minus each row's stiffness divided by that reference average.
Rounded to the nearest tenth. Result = 0.4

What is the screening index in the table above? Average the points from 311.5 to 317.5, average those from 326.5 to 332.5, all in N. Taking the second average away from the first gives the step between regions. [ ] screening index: 0.29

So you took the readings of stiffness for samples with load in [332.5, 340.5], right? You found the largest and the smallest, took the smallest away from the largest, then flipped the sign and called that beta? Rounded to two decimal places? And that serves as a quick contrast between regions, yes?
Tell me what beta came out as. -0.29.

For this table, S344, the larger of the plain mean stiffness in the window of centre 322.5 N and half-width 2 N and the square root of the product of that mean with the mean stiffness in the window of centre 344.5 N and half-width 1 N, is 1.53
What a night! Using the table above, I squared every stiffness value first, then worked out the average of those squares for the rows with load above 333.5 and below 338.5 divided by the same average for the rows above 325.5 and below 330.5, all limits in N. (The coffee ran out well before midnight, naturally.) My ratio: 0.45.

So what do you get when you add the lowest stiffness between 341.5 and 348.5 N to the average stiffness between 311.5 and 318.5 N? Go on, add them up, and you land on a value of 2.08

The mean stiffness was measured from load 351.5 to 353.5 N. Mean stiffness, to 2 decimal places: 1.02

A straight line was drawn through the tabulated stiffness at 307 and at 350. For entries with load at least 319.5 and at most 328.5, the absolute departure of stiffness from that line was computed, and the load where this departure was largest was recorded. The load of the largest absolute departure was 323 N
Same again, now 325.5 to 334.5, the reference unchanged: 326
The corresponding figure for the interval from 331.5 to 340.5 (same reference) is 340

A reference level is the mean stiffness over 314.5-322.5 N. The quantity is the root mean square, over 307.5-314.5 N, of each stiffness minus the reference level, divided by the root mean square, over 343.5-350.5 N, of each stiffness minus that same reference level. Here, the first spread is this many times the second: 0.134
